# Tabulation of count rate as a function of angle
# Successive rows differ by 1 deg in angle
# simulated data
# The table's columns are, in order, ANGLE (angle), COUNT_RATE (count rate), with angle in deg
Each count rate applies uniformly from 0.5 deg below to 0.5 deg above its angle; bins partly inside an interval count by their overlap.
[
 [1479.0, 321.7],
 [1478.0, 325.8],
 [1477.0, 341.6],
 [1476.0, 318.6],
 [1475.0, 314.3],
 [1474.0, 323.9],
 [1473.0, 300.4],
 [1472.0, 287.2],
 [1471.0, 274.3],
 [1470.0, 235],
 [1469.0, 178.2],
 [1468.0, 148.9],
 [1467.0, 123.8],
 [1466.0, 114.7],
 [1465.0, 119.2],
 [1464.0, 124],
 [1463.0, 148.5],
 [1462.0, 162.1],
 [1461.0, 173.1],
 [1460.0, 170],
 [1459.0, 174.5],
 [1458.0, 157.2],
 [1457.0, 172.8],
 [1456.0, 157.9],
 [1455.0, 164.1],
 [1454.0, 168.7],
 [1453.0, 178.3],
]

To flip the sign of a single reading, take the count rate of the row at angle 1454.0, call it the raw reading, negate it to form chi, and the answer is -169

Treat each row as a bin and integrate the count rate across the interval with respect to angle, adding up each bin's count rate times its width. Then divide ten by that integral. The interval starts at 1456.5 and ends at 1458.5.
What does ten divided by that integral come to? 0.030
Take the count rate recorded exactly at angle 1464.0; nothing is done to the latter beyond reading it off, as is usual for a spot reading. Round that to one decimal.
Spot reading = 124.0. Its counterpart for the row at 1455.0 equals 164.1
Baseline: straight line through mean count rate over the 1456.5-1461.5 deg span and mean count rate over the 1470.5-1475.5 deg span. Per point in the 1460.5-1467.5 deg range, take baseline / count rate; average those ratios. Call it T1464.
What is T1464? 1.6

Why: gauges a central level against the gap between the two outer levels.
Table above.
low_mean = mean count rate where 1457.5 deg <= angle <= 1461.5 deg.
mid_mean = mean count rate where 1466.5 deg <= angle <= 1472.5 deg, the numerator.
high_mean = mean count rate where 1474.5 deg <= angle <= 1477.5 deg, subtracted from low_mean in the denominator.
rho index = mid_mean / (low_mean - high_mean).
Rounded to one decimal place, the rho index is -1.3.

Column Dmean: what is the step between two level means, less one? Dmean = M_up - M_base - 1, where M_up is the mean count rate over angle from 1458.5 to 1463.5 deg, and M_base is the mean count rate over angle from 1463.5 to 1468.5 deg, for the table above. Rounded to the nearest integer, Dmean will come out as 39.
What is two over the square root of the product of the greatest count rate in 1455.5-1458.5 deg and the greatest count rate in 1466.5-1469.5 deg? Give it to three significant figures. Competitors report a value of 0.0114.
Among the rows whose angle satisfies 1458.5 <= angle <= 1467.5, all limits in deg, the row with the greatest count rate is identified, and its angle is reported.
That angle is 1459.0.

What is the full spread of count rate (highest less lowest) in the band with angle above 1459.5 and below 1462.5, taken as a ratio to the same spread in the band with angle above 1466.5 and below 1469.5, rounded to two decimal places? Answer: 0.20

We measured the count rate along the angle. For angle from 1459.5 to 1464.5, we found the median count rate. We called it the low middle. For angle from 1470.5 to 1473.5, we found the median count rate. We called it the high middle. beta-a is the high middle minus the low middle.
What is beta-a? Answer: 125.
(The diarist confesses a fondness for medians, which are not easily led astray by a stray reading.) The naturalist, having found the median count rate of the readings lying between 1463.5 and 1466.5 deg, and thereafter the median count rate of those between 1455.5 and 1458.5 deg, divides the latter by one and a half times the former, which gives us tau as 0.88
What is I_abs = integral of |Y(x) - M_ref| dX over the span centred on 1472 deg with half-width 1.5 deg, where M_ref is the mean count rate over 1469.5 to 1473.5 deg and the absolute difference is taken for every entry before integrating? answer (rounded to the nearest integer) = 39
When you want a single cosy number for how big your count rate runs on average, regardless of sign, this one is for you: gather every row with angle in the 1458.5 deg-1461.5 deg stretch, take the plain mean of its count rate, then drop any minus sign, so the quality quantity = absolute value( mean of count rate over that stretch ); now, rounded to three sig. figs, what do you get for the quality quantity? 173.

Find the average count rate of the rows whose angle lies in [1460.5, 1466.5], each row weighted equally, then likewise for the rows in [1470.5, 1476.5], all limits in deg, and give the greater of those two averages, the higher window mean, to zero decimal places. 303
